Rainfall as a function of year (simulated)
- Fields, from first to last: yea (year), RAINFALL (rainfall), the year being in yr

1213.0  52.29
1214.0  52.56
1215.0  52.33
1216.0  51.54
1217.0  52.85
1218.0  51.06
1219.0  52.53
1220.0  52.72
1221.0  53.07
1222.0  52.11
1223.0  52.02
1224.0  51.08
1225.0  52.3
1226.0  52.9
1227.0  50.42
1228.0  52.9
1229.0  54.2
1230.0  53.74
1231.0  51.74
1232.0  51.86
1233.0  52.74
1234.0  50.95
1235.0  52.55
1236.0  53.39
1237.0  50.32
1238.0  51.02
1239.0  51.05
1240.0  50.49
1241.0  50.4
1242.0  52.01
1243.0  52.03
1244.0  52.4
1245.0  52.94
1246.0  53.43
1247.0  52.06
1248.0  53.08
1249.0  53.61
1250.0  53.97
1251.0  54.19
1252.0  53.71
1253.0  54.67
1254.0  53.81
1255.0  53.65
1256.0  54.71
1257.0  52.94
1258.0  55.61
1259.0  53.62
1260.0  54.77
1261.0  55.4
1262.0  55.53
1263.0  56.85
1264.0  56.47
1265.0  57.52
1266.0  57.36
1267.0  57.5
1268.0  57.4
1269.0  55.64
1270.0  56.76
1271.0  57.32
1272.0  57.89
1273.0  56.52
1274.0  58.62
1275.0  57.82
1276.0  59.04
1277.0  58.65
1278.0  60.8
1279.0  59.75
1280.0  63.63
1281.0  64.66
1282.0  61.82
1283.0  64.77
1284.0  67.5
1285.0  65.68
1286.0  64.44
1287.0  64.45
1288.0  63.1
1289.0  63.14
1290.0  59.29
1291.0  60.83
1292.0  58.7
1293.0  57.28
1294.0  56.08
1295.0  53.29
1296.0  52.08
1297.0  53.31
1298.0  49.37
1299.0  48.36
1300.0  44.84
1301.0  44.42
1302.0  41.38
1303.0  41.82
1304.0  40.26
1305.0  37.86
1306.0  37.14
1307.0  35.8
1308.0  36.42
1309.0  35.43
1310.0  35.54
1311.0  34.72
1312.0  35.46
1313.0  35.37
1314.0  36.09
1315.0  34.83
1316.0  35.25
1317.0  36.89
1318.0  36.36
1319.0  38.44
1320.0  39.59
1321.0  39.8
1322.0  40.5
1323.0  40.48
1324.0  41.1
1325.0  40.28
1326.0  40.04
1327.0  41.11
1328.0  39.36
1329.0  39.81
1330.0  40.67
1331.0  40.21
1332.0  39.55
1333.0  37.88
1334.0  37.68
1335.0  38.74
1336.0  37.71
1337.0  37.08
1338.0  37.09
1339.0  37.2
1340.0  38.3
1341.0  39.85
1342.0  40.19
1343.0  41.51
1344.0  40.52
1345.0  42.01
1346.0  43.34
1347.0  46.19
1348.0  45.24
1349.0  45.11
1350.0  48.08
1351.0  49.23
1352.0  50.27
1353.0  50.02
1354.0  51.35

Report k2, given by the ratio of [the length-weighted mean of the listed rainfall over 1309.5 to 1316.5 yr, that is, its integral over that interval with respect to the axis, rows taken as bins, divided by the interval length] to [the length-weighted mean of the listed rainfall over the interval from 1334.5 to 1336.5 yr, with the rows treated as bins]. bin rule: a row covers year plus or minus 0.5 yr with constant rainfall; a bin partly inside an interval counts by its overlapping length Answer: 0.9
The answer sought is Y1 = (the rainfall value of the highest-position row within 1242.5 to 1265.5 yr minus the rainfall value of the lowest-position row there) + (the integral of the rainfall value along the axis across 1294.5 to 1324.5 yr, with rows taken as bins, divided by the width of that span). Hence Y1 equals 46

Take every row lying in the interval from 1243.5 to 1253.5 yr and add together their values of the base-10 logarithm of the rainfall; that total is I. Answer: 17.3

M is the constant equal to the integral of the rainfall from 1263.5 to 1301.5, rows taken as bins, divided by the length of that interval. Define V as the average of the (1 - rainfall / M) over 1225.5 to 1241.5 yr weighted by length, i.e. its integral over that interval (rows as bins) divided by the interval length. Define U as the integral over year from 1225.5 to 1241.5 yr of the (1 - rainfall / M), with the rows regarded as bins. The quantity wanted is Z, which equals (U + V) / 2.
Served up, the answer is 0.9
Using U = 1.7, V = 0.11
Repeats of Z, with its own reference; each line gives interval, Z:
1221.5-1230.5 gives 0.5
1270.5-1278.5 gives 0.0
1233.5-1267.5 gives 1.3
